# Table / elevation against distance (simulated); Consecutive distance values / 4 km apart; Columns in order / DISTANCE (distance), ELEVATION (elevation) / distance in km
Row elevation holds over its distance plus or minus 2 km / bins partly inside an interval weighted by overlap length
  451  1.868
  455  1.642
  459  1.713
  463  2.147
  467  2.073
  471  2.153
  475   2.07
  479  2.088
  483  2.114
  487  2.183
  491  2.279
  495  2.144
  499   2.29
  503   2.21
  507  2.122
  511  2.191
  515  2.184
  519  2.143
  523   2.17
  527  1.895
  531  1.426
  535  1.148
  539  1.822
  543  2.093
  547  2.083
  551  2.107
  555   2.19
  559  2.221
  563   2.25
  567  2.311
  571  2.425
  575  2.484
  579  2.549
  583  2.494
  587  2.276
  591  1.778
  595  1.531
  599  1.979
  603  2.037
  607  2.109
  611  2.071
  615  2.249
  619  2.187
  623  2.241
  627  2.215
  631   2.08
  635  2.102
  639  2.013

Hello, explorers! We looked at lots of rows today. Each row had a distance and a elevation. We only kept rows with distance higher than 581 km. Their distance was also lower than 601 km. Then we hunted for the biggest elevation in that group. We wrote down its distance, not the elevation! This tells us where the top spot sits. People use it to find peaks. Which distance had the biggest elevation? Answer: 583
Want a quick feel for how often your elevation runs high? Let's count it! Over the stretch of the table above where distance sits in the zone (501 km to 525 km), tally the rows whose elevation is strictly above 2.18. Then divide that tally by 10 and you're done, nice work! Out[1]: 0.3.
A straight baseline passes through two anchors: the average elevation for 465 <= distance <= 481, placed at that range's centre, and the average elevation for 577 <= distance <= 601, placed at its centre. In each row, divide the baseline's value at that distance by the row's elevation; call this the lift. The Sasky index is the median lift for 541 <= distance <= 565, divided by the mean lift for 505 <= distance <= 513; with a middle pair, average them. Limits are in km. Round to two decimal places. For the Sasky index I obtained 1.00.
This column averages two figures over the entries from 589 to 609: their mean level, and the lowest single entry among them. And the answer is 1.71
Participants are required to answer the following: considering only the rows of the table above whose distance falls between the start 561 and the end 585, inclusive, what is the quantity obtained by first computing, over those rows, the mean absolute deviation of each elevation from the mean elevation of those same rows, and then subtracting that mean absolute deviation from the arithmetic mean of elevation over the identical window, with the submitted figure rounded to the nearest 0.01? 2.33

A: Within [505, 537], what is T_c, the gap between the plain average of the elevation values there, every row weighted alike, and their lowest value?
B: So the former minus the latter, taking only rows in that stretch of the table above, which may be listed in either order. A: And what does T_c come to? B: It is 0.76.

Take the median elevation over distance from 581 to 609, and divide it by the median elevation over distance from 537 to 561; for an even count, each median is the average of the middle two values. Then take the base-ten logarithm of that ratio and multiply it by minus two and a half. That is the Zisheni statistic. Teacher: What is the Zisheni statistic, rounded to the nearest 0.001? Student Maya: 0.033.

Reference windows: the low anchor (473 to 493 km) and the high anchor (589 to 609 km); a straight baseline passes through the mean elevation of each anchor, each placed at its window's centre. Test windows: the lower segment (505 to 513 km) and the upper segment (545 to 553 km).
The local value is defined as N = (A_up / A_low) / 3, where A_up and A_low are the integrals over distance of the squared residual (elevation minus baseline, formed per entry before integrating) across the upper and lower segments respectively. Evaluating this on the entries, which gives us 1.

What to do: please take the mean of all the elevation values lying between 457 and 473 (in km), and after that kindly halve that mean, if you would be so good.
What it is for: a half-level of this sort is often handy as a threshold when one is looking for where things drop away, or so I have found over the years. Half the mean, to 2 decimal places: 1.01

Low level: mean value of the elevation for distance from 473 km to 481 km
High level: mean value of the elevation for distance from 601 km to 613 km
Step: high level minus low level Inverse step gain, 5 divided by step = -750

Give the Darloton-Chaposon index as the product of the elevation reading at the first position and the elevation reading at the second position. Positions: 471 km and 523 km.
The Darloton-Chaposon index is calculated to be 4.7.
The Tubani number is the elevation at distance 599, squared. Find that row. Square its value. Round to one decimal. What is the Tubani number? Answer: 3.9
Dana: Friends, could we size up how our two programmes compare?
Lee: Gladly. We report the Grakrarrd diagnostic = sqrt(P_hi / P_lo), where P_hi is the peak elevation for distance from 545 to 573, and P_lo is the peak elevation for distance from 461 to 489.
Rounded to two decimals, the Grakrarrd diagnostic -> 1.05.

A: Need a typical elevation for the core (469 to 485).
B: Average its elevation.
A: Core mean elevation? 2.1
